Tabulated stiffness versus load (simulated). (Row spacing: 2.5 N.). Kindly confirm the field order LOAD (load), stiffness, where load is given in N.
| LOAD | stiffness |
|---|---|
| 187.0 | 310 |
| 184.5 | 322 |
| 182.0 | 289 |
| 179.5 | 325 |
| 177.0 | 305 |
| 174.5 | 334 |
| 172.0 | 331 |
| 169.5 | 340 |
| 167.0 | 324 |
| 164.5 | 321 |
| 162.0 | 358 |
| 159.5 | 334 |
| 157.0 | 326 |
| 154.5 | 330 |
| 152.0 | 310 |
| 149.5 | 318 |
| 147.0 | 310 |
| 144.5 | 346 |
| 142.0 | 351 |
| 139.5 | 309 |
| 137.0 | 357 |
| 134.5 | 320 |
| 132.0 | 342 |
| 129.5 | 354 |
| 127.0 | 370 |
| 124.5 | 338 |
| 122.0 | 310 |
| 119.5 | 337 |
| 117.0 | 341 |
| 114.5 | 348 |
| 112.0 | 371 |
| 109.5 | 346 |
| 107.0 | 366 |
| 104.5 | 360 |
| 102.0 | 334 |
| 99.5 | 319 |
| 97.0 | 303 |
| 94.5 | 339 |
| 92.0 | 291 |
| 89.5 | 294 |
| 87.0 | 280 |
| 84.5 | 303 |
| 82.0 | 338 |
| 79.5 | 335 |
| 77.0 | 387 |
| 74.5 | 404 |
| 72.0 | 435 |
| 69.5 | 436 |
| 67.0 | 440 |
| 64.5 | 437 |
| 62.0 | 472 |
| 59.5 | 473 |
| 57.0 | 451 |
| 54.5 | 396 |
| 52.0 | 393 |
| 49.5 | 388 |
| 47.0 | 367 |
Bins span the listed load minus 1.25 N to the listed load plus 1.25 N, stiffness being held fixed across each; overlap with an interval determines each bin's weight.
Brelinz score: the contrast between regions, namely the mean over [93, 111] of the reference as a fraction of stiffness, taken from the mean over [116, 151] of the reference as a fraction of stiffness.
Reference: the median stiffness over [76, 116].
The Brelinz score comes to 0.006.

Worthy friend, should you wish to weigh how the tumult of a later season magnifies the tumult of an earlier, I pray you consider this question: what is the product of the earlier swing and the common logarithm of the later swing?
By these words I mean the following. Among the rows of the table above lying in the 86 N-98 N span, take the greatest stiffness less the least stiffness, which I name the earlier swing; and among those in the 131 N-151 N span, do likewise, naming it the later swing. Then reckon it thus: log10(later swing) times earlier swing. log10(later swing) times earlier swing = 99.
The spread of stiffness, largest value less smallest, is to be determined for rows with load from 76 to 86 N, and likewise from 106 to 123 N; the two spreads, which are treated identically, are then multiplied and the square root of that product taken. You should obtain 72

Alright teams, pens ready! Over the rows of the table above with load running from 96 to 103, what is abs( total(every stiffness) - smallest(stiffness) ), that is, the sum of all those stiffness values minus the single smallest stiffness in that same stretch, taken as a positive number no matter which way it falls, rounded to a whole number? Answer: 653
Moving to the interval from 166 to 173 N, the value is 671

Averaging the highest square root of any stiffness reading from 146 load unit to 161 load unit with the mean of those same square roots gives 18.1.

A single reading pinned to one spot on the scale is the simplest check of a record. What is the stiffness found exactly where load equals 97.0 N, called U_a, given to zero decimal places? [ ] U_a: 303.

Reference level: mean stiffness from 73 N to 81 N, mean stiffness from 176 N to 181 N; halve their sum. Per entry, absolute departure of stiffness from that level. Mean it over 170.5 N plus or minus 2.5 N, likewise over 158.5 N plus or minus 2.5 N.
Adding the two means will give 25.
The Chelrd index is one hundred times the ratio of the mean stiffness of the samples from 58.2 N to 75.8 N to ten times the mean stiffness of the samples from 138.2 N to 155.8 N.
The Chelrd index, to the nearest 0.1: 13.6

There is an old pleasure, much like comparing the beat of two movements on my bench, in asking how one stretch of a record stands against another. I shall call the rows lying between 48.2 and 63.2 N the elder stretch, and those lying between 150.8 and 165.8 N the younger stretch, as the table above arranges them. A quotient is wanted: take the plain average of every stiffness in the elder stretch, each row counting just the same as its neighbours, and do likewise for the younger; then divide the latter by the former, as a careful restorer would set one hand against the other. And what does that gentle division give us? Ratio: 0.77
